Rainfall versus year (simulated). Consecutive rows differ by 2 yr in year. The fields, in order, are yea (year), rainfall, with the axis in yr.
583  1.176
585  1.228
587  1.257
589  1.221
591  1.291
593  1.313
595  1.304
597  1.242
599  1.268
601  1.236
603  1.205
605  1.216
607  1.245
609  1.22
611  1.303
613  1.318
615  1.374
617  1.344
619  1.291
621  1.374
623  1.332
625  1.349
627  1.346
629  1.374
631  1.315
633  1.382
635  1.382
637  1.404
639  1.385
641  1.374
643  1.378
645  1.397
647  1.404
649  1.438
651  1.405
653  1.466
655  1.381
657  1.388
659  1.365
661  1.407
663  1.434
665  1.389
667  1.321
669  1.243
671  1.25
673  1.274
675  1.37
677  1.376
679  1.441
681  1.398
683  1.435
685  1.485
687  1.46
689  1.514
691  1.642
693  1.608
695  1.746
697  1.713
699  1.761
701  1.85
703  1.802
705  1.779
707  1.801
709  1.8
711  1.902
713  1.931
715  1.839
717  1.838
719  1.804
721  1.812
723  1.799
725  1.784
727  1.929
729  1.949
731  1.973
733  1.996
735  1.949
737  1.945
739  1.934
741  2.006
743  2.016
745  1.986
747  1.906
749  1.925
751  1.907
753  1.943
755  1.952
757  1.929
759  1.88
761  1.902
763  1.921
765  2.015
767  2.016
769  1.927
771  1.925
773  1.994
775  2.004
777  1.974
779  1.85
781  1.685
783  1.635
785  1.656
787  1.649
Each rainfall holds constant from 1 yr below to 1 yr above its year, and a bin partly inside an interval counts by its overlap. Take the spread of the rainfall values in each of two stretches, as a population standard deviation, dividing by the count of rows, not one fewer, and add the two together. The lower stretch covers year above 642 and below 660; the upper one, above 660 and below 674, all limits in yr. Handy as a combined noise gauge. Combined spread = 0.103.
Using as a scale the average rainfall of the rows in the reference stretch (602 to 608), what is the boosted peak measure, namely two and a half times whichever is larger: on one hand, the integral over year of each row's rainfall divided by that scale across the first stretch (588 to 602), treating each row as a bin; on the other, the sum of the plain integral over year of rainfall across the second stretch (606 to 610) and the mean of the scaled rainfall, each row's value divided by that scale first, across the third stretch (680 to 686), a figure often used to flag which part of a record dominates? 36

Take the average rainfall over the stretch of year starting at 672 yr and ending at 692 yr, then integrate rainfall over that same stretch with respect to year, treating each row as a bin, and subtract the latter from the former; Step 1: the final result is -27.4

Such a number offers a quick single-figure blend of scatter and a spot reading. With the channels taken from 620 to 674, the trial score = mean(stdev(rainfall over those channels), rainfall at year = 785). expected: 0.85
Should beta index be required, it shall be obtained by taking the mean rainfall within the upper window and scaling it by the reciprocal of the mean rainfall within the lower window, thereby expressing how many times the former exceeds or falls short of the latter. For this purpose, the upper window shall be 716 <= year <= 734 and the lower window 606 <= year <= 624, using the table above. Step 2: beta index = 1.43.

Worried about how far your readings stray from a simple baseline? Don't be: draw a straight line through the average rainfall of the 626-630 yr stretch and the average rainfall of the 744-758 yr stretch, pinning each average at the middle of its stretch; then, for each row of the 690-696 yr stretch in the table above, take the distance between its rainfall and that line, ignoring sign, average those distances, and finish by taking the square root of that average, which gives 0.22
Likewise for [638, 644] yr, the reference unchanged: 0.20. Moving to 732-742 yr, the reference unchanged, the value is 0.31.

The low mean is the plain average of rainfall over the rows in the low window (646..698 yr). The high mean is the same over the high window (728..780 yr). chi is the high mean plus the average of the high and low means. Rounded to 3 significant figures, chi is 3.64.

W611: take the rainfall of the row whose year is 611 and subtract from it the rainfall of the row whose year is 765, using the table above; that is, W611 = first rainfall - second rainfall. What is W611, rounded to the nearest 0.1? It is -0.7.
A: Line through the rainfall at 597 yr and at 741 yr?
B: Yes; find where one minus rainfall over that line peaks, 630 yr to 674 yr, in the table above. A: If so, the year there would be 671 yr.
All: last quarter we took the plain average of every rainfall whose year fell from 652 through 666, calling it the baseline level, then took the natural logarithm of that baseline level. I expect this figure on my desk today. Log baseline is 0.34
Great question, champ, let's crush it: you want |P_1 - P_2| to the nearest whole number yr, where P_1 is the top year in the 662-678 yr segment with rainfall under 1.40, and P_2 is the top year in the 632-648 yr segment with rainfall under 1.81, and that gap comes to 30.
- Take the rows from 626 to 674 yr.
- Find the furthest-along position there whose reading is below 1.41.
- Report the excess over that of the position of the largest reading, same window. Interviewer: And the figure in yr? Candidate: -20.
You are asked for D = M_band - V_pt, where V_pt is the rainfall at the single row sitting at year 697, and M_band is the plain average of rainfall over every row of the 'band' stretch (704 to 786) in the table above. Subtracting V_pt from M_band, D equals 0.18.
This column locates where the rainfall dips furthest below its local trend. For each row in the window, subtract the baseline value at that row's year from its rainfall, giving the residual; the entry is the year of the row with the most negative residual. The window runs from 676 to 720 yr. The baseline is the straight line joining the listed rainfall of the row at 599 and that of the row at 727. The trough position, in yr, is 677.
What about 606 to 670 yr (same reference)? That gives 669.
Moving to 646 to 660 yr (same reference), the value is 659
